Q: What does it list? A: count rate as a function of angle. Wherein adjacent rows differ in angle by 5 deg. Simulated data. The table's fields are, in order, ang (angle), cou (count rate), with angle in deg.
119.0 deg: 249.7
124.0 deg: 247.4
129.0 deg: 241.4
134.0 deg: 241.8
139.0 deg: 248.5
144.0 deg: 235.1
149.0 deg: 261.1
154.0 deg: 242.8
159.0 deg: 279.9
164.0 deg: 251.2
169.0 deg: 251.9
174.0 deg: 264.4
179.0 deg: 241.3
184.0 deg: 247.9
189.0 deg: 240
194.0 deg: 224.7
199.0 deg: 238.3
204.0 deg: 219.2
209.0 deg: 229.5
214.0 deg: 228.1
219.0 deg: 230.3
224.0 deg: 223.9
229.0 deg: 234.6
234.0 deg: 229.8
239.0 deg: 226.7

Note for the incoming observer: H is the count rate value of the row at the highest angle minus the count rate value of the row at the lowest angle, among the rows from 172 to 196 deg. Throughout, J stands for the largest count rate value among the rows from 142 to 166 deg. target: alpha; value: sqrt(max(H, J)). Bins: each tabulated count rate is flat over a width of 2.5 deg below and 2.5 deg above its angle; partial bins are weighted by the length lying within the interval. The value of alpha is 16.7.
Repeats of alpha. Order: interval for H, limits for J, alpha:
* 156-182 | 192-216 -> 15.4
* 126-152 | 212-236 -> 15.3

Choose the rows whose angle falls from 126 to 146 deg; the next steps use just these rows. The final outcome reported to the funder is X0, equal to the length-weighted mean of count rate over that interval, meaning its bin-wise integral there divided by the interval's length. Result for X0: 242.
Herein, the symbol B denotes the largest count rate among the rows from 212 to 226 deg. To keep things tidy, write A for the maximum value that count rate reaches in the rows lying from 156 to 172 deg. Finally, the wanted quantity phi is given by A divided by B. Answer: 1.22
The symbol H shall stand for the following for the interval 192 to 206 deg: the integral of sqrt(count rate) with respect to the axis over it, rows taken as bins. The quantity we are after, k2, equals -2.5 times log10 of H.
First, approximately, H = 211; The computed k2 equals -5.81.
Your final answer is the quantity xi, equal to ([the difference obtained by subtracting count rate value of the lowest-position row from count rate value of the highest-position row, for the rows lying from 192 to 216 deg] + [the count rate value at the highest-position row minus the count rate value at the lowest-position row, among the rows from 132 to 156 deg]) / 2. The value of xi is 2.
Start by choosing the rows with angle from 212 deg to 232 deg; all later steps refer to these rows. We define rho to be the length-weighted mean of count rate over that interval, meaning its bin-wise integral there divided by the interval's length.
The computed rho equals 229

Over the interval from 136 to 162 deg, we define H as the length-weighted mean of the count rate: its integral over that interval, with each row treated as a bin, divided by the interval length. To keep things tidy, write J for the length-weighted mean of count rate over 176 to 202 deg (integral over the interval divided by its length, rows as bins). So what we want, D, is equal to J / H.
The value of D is 0.94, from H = 253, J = 239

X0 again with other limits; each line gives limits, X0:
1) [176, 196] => 239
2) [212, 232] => 229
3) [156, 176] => 261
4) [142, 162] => 255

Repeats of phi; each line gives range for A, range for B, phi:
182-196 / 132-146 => 1.00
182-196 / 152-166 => 0.89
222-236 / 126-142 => 0.94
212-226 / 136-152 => 0.88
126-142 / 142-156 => 0.95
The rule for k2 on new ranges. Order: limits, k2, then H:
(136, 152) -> -6.00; 252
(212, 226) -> -5.81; 211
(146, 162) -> -6.03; 258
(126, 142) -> -5.99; 250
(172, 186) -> -5.86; 222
